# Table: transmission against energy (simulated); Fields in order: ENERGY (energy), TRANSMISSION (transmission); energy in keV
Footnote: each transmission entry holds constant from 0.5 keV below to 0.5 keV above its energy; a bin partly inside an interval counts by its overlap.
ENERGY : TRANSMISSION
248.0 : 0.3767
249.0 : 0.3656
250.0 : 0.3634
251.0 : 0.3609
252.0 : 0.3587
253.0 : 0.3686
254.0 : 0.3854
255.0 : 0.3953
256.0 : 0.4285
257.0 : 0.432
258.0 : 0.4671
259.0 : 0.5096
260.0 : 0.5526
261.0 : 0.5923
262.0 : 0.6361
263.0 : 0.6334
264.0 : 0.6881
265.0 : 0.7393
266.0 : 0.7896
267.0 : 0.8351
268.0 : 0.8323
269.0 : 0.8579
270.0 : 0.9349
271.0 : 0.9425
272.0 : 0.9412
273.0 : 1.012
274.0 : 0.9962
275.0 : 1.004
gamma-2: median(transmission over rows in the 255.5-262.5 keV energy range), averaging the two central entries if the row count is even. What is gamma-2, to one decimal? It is 0.5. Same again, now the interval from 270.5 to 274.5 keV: 1.0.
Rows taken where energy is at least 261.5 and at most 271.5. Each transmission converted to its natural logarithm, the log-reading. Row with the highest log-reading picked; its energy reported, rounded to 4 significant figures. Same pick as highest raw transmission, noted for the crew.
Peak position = 271.0 keV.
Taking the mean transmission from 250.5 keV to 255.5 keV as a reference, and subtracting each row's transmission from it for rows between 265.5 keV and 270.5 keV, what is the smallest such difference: -0.56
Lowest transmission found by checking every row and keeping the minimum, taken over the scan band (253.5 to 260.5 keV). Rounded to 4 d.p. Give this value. 0.3854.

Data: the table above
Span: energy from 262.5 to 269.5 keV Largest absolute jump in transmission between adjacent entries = 0.055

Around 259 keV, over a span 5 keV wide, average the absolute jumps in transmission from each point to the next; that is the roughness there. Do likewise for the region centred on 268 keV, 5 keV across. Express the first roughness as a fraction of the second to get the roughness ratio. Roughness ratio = 1.1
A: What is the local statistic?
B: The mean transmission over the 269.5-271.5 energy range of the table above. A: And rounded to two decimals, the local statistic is 0.94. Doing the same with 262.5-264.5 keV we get 0.66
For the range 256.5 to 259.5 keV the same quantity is 0.47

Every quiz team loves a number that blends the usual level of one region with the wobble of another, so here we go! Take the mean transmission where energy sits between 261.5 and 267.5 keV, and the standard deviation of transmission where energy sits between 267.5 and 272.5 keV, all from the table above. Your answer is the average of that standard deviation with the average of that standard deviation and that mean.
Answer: 0.22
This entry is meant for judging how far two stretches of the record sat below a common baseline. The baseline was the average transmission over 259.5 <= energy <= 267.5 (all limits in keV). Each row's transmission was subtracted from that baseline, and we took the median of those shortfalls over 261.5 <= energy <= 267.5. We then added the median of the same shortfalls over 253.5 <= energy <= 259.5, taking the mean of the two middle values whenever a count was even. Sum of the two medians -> 0.2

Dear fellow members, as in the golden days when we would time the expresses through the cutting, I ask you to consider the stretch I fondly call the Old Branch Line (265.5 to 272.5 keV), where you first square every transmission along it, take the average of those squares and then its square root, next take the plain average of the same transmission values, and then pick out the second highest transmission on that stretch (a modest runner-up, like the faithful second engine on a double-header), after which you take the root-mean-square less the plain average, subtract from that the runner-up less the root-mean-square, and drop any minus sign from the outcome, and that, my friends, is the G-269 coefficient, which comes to 0.061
